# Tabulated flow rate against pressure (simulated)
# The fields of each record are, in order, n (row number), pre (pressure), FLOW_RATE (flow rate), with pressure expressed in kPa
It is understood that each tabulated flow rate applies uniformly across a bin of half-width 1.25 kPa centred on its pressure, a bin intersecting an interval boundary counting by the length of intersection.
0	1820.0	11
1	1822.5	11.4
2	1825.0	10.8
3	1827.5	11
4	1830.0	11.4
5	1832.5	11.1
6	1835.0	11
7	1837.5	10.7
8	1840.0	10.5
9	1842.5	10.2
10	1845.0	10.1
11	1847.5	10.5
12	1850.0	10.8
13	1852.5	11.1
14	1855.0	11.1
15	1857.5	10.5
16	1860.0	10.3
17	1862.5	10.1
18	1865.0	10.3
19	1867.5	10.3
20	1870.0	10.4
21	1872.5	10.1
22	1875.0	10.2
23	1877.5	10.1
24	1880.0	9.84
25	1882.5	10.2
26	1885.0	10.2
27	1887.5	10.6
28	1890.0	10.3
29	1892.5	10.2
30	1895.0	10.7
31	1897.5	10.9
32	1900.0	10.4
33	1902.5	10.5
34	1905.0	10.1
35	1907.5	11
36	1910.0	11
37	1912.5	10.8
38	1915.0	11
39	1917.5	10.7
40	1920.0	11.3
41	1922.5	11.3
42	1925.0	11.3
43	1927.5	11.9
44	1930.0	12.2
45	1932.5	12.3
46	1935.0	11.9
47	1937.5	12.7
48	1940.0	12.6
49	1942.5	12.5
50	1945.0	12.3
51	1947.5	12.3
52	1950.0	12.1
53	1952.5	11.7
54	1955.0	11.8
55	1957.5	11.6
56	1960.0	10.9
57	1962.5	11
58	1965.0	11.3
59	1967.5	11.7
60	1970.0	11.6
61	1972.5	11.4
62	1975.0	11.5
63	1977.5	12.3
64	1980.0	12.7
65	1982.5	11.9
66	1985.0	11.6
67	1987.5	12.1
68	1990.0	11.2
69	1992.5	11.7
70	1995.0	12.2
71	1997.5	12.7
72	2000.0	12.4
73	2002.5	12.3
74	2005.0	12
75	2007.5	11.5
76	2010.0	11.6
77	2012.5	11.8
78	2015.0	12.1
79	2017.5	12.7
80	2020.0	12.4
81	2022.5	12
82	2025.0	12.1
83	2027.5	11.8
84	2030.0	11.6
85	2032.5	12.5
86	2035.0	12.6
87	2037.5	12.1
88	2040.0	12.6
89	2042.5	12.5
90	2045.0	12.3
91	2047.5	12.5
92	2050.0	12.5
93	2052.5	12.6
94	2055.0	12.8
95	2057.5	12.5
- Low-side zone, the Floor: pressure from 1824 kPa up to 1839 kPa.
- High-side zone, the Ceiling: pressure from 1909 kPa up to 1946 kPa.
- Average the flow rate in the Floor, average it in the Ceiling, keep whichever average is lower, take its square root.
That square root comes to 3.32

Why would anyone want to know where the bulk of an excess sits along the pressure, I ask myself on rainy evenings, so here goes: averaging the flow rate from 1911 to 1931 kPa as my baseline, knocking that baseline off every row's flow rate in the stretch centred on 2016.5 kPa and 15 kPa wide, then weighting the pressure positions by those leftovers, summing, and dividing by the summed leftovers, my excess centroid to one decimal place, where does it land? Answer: 2017.4 kPa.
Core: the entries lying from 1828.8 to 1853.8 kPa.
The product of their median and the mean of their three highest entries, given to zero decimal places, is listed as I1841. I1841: 120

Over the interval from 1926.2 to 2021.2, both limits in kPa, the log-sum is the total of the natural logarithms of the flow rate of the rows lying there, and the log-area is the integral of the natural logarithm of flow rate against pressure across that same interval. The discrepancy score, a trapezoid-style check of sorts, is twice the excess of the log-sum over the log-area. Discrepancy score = -283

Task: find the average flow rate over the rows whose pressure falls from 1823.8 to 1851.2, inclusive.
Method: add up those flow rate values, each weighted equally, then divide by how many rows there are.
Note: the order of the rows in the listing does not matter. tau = 10.7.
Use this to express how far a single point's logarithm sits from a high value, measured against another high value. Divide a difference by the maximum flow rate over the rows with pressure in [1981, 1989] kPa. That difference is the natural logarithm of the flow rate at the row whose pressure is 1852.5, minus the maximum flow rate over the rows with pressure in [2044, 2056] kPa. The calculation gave -0.86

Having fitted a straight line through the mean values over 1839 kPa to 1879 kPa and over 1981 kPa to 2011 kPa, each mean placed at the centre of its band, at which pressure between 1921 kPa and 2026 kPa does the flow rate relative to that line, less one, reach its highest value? 1937.5 kPa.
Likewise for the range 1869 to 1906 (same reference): 1897.5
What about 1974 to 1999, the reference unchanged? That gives 1980.0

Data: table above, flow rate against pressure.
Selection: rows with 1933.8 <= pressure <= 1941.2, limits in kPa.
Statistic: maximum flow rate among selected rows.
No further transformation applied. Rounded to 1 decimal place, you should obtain 12.7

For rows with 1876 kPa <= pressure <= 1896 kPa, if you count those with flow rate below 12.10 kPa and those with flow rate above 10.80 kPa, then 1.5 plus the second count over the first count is 1.5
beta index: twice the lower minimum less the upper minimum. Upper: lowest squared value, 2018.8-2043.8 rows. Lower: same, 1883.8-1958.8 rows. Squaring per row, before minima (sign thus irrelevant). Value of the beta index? 69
